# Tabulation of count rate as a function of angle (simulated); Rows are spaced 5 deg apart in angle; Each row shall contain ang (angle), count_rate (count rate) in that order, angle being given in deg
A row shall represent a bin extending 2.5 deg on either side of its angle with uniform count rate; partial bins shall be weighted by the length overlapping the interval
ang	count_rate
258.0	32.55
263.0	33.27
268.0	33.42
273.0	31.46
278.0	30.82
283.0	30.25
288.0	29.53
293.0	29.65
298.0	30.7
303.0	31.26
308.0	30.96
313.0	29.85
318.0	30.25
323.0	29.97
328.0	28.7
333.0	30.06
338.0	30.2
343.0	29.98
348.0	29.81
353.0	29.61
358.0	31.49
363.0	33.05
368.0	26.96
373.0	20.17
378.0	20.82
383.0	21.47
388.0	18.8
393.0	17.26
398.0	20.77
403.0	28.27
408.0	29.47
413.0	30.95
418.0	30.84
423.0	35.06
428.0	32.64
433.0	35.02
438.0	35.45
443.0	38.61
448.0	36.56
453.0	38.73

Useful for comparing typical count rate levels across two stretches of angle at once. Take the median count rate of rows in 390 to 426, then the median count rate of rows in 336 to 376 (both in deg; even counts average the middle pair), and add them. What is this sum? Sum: 59.4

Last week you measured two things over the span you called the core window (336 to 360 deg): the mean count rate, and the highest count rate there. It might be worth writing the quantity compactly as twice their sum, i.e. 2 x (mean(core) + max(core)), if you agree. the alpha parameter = 123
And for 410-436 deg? 136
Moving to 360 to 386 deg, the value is 115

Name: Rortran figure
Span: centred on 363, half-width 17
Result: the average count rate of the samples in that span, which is 27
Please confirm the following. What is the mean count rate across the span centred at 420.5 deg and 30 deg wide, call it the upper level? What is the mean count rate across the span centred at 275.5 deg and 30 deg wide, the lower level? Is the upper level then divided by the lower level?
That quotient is 1.03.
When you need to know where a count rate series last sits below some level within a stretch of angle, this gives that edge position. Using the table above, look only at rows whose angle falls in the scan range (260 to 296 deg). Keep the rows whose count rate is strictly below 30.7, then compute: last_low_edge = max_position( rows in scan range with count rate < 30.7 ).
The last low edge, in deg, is 293.0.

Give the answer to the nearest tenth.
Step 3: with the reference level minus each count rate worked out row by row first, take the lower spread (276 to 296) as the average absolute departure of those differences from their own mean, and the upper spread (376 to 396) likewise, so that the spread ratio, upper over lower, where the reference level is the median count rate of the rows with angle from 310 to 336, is 3.3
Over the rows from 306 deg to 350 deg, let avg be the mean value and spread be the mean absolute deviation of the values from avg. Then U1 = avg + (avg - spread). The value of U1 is 60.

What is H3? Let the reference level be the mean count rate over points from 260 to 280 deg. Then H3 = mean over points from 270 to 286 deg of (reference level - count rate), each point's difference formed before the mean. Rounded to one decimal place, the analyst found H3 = 1.4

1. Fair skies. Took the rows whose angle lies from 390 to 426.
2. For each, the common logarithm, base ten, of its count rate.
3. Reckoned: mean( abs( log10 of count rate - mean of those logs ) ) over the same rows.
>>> 0.086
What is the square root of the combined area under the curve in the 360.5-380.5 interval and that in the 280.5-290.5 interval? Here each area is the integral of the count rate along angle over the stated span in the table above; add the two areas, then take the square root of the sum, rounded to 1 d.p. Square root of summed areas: 28.4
